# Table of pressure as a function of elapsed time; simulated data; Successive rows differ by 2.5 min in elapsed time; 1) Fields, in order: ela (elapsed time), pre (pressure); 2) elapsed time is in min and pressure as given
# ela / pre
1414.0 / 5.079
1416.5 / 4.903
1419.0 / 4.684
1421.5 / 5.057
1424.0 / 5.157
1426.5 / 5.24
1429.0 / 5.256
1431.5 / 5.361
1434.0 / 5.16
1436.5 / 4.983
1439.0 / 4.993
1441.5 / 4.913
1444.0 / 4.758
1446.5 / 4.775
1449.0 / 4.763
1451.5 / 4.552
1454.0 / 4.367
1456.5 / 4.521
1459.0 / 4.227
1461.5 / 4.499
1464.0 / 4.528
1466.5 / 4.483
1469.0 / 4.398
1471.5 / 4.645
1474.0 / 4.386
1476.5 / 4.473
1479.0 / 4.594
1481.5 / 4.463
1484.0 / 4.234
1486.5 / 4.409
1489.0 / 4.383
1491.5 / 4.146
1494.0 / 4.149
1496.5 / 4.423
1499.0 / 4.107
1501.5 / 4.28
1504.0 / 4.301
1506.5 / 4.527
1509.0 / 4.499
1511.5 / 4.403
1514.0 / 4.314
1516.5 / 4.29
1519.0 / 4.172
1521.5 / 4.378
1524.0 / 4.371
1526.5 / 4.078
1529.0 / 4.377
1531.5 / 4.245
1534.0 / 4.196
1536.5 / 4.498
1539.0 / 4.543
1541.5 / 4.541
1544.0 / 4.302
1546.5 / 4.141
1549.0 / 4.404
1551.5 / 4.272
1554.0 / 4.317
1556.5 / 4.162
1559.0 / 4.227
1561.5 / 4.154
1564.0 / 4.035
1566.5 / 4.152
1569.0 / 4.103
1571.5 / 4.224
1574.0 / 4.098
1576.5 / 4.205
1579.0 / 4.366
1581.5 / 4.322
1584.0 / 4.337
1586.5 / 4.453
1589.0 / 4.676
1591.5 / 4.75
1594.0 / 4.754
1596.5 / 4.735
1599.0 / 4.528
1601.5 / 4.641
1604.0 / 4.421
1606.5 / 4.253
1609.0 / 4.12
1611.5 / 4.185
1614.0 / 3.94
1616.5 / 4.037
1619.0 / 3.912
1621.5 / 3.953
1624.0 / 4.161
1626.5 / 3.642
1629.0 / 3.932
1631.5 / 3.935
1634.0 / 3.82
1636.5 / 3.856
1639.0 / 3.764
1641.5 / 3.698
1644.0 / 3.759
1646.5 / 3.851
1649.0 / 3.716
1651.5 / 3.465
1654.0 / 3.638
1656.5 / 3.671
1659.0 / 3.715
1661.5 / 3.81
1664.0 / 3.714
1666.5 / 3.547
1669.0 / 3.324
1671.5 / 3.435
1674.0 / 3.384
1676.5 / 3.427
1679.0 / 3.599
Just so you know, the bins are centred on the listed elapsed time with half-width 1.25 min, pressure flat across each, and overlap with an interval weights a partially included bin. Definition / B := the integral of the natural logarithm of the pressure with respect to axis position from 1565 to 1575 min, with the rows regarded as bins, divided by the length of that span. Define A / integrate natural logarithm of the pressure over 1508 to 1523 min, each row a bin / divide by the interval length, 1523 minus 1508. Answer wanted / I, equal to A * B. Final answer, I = 2.09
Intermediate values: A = 1.468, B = 1.42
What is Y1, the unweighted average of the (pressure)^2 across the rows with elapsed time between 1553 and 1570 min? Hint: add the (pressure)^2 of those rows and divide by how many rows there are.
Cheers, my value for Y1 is 17.3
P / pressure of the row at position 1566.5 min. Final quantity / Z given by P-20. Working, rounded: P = 4.152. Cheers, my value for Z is -15.8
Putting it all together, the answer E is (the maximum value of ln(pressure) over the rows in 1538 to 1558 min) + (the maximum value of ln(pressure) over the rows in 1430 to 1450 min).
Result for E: 3.19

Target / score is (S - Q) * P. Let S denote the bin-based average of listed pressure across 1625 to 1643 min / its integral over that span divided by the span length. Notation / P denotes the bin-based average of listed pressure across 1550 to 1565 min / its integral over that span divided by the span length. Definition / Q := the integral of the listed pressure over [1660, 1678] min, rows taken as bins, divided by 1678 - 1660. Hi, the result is 1.2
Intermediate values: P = 4.20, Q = 3.52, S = 3.8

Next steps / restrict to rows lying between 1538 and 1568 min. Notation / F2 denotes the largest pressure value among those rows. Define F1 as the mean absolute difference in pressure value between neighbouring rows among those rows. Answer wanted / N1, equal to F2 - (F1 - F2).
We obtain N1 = 9.0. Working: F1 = 0.125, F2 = 4.543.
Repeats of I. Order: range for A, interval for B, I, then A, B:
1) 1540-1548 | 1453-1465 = 2.18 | 1.466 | 1.49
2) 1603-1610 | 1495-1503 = 2.10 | 1.450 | 1.45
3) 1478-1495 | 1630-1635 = 1.99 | 1.467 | 1.36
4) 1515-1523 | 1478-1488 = 2.16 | 1.455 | 1.49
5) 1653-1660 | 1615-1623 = 1.79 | 1.301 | 1.38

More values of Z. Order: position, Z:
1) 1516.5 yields -15.7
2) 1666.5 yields -16.5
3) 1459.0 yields -15.8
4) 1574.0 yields -15.9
